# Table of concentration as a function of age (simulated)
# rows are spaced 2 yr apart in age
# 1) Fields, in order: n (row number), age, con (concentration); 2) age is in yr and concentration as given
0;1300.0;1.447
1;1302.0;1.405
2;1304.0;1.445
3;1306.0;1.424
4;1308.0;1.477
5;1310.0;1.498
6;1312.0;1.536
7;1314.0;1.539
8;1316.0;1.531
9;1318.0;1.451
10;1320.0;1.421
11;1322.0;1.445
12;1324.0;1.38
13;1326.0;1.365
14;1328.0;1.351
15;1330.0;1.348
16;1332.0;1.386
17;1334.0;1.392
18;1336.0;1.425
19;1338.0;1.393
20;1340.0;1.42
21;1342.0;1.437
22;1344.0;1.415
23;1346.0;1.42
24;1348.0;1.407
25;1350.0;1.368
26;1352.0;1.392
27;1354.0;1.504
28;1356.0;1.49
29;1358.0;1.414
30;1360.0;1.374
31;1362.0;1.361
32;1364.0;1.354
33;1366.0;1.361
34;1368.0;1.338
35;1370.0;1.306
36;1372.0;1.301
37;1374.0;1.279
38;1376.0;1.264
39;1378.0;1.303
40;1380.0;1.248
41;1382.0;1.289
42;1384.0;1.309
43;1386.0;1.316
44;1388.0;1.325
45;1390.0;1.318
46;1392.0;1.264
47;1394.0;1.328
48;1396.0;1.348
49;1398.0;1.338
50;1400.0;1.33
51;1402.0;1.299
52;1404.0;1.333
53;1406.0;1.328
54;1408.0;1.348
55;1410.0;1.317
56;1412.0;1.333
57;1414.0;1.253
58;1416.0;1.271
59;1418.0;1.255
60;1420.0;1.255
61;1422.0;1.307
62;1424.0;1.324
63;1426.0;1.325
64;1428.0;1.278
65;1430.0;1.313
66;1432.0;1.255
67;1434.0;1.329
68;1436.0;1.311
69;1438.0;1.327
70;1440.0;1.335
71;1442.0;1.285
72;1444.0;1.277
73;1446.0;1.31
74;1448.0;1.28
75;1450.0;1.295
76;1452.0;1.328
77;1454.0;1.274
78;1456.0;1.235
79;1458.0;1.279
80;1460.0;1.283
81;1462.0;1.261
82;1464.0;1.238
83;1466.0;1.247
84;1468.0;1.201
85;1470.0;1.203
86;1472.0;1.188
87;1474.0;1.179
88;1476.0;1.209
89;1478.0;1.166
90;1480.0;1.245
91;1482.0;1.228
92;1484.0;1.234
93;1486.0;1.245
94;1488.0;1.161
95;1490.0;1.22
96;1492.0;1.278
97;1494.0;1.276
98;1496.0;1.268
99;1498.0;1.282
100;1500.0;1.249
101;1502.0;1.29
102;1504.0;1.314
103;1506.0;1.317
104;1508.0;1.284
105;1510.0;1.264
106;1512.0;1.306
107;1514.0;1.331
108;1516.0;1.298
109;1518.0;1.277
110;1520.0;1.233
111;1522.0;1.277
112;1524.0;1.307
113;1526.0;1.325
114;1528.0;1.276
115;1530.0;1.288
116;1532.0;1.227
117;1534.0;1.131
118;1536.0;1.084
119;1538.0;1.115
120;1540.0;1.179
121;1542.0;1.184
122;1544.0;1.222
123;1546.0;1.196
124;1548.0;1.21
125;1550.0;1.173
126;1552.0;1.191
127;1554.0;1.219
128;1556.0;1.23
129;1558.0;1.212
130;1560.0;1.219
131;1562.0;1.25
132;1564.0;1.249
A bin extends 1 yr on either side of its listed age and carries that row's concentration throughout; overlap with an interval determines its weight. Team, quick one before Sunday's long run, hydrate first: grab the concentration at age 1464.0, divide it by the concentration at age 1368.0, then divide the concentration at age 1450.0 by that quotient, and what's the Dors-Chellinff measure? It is 1.40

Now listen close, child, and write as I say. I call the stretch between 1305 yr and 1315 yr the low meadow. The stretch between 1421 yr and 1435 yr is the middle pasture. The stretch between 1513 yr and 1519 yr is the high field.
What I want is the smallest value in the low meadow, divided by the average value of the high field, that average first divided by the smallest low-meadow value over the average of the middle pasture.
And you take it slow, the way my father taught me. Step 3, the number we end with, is 1.19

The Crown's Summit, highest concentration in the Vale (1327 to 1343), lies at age 1342.0 yr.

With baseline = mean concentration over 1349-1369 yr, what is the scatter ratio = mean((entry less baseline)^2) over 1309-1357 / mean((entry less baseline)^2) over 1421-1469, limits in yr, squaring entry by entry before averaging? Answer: 0.34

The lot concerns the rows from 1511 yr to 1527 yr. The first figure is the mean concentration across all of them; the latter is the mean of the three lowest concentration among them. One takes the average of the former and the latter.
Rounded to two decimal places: 1.28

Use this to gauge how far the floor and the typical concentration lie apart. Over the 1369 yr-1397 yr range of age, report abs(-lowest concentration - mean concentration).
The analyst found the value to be 2.55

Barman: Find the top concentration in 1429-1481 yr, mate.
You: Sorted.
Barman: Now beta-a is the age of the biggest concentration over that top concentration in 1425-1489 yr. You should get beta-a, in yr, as 1440.0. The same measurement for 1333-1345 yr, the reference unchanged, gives 1342.0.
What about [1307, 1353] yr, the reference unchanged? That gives 1314.0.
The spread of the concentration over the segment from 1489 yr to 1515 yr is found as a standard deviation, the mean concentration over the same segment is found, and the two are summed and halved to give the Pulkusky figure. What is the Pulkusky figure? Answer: 0.656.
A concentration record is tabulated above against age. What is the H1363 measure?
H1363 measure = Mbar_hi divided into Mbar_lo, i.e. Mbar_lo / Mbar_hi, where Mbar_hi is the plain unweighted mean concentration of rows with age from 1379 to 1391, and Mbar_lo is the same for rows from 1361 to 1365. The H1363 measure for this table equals 1.04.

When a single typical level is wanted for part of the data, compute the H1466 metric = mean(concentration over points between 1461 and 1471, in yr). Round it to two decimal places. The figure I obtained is 1.23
